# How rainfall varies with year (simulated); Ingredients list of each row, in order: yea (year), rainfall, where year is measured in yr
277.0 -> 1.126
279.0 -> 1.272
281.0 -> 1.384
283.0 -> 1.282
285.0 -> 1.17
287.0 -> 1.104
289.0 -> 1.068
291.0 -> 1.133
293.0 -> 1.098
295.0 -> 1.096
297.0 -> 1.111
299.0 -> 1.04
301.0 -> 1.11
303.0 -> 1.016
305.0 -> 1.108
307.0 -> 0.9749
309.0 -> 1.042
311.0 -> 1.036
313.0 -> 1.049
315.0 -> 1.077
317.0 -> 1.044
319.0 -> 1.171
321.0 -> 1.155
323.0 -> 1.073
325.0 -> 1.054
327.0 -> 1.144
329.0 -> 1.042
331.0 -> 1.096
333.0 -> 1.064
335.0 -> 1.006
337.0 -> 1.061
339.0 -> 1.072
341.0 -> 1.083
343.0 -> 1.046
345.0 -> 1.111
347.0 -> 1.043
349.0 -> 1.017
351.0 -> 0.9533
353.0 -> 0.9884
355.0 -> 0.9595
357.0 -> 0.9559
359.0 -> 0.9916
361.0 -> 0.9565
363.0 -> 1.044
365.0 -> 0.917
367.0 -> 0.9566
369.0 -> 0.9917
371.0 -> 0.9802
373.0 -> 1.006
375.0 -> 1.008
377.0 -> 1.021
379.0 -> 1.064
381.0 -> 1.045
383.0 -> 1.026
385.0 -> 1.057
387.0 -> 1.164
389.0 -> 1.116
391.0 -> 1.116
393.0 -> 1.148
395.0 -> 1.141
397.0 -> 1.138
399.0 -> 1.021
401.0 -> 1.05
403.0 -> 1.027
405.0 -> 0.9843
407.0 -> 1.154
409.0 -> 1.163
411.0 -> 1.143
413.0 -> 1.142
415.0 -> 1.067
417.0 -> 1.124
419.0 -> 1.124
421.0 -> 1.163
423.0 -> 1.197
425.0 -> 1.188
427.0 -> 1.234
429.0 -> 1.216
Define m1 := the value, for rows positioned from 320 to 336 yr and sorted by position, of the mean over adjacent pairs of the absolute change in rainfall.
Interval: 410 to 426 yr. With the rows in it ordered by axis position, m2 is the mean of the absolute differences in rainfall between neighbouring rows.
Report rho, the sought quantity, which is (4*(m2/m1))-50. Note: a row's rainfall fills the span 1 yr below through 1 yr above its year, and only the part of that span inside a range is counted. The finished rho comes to -48.0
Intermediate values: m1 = 0.062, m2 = 0.031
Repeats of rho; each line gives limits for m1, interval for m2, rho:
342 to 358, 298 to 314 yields -43.5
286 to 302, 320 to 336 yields -44.1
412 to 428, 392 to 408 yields -44.0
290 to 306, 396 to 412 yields -45.7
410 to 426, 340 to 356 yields -44.0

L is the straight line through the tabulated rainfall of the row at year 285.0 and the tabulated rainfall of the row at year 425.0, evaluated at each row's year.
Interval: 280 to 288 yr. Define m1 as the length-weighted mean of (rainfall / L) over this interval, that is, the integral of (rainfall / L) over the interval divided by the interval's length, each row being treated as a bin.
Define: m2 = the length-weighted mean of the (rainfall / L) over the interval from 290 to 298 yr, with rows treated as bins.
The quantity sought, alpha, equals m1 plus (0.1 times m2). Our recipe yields 1.15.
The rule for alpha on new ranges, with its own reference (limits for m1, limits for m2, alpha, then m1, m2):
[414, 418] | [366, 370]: 1.01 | 0.92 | 0.83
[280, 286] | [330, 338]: 1.18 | 1.09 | 0.90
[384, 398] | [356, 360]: 1.03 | 0.95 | 0.83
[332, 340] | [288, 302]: 0.99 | 0.89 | 0.93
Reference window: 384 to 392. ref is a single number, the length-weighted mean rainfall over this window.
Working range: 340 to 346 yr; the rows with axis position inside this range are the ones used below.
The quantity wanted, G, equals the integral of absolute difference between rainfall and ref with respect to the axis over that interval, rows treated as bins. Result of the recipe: 0.20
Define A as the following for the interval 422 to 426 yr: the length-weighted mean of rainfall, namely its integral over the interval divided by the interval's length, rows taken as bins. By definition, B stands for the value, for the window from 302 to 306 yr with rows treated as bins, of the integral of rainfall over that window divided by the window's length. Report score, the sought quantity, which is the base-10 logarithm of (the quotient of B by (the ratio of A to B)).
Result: -0.02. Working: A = 1.19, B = 1.06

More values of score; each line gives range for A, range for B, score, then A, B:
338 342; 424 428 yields 0.13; 1.08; 1.21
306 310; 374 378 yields 0.01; 1.01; 1.01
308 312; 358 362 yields -0.04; 1.04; 0.97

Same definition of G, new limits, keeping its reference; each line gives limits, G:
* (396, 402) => 0.36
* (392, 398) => 0.17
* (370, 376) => 0.69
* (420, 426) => 0.42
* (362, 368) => 0.84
